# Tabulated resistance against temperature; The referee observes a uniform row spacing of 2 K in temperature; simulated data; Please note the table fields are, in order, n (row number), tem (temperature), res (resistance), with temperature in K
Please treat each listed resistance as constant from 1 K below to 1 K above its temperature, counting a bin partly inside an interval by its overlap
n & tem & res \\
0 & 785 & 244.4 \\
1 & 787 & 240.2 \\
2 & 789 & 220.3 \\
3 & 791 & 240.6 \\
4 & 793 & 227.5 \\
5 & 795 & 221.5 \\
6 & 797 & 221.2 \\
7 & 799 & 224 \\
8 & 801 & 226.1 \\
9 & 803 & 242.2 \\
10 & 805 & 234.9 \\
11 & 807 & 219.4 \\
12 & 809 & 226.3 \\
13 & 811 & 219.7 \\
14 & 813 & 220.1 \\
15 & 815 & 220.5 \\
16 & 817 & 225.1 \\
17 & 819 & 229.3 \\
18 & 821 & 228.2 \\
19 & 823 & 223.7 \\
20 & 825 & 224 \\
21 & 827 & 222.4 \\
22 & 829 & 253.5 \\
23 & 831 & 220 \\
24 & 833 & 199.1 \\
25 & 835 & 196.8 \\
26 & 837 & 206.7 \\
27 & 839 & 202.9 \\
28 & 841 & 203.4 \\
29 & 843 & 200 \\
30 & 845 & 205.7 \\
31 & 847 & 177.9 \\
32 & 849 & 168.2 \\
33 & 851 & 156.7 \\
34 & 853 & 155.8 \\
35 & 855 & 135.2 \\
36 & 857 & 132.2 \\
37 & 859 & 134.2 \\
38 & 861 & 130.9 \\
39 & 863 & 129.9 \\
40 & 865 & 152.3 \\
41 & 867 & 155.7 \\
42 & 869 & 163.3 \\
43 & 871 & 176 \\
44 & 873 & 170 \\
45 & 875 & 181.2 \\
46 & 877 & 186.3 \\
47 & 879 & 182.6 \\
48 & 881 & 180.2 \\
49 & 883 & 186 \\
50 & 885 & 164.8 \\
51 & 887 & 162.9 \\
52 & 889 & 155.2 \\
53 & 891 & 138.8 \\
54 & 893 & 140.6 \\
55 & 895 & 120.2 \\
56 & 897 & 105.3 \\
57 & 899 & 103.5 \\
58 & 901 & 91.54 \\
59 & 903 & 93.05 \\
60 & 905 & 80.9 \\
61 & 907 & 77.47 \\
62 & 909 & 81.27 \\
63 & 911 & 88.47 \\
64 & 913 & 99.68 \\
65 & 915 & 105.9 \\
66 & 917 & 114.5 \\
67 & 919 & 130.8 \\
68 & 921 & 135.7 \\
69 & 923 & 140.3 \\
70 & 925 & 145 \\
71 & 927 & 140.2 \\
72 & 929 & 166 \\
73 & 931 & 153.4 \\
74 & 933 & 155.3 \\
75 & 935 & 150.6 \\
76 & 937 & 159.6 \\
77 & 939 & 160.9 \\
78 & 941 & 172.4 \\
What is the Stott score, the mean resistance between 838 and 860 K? 170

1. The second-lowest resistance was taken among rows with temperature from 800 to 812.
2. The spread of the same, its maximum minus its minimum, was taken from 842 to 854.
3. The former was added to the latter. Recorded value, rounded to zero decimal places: 270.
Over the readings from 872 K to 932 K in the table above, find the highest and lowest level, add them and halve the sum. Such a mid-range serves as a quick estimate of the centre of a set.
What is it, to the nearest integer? 132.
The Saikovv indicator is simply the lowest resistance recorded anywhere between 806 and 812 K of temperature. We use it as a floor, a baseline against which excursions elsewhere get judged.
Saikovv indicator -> 219.4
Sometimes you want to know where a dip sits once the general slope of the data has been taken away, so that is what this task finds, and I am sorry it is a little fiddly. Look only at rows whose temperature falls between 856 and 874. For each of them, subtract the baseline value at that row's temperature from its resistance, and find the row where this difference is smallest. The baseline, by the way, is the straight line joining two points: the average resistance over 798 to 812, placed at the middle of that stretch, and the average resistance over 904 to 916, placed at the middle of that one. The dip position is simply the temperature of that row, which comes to 857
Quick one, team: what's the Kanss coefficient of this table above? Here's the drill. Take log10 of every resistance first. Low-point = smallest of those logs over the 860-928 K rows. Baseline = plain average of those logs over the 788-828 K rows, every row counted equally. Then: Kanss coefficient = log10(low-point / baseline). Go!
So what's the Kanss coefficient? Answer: -0.095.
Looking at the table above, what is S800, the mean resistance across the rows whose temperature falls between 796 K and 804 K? 228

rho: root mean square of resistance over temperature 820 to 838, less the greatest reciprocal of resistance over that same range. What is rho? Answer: 220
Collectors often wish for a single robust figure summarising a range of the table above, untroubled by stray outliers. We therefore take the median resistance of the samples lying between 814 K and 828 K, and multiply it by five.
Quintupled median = 1120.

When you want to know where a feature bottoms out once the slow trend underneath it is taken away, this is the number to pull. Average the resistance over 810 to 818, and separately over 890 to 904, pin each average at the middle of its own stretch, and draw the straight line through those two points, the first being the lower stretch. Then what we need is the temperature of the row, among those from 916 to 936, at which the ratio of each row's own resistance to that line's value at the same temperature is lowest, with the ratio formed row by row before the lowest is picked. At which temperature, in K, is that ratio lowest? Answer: 917 K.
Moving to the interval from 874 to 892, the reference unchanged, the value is 891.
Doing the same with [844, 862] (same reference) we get 857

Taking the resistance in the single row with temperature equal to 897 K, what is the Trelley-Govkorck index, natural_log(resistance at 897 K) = 4.66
